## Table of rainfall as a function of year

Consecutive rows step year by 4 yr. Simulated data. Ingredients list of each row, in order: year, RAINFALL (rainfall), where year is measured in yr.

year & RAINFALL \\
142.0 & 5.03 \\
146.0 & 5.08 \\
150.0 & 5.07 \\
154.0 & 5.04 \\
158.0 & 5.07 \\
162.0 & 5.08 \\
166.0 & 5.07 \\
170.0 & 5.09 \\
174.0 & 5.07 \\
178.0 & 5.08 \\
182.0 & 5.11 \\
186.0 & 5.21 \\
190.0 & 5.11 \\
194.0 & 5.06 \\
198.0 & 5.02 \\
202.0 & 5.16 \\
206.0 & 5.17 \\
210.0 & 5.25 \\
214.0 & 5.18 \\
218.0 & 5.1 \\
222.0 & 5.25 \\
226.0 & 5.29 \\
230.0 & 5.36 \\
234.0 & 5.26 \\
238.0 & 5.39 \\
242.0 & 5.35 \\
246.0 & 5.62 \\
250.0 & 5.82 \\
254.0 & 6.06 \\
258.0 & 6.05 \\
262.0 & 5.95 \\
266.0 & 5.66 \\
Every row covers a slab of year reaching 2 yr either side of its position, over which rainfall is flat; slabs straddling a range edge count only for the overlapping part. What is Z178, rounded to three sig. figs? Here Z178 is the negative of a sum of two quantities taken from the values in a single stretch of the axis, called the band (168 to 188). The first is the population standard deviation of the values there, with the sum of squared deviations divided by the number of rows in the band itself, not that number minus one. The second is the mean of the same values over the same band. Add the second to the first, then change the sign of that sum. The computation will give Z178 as -5.16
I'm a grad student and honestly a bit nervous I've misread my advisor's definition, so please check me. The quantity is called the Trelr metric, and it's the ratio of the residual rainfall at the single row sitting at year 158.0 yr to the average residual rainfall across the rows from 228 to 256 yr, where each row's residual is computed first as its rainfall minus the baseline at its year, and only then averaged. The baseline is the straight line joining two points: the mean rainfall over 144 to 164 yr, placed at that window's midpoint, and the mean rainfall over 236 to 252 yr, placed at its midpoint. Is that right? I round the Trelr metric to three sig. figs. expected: -1.13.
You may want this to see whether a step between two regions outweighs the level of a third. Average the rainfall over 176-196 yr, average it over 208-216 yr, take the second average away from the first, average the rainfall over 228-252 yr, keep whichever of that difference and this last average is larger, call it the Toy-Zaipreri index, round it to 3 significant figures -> 5.47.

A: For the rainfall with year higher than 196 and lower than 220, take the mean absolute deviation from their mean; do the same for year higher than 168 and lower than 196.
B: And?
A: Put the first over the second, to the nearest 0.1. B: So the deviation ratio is 1.7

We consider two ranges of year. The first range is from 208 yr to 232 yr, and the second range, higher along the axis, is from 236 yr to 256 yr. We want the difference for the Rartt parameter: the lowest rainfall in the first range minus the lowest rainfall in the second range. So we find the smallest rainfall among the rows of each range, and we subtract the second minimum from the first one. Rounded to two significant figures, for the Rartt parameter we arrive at -0.25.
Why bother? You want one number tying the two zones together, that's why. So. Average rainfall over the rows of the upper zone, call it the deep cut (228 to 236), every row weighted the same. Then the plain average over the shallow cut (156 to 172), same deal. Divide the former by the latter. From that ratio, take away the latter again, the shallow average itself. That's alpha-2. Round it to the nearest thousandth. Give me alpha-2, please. -4.032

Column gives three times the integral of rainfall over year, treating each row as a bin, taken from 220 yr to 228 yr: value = 126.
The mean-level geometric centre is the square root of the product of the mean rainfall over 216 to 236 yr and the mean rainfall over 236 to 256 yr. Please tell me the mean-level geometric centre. 5.45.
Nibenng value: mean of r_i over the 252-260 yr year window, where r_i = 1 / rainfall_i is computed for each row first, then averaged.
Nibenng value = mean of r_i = 0.165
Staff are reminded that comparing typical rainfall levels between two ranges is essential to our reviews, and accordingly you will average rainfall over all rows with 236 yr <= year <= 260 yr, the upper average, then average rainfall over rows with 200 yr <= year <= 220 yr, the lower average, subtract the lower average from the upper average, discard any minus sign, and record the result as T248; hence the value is 0.54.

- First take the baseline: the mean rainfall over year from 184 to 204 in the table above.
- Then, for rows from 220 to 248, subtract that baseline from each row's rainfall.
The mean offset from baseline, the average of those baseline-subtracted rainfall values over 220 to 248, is 0.248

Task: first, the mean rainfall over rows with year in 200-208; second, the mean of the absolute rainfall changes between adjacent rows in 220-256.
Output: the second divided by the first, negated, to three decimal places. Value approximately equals -0.026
